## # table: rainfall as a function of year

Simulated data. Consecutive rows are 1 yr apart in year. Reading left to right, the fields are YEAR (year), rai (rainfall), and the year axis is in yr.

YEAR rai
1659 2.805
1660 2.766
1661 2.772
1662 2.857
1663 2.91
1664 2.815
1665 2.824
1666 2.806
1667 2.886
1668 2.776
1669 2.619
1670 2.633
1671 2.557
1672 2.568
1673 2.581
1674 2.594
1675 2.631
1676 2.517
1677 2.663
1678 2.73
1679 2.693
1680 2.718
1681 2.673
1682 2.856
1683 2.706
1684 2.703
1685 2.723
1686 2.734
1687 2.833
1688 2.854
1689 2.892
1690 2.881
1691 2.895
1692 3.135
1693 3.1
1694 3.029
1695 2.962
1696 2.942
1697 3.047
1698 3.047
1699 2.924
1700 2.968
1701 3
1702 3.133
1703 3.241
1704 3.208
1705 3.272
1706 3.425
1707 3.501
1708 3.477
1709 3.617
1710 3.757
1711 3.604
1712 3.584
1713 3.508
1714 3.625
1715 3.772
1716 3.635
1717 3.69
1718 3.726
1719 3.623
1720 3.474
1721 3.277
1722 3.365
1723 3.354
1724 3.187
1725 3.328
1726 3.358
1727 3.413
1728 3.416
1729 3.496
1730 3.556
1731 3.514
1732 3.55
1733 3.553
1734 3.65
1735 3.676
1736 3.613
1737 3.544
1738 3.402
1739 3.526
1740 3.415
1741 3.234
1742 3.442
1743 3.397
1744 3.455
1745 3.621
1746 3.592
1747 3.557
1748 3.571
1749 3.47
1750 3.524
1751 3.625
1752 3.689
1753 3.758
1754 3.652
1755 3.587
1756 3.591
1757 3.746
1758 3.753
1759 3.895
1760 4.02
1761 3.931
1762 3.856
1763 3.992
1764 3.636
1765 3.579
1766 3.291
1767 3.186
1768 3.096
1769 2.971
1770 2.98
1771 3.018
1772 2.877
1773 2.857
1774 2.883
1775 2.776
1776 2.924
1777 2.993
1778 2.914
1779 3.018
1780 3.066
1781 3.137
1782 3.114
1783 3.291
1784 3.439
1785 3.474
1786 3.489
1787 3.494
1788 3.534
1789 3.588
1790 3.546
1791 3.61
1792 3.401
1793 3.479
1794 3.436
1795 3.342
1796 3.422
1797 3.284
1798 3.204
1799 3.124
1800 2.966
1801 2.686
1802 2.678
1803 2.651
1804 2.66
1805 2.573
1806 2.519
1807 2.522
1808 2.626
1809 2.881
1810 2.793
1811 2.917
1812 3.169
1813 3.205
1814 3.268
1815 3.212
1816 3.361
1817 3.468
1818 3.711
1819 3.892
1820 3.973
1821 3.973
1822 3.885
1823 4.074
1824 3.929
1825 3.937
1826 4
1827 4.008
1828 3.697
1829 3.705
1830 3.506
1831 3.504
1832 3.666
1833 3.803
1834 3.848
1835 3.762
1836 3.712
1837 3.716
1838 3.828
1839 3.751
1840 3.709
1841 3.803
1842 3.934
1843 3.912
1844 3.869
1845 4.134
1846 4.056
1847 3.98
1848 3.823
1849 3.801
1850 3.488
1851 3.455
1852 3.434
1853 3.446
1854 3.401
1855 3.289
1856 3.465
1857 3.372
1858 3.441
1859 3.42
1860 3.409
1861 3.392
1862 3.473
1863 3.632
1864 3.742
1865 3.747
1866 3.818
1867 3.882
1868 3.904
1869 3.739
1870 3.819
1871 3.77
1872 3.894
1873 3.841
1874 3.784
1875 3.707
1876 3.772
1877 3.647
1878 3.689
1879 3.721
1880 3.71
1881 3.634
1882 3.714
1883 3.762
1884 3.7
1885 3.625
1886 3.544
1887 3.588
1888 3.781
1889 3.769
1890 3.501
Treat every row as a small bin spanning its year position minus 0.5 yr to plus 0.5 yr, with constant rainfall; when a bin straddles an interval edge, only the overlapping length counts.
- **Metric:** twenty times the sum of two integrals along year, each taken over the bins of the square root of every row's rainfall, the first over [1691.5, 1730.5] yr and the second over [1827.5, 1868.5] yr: 2999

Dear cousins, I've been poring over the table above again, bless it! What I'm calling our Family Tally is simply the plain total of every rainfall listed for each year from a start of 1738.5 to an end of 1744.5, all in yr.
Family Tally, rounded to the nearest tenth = 20.5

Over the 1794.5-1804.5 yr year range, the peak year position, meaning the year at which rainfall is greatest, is 1796 yr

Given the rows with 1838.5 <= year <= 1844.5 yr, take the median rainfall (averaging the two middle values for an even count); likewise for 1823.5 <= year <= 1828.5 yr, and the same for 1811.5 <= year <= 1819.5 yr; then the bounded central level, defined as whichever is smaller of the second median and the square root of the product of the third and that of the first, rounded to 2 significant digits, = 3.6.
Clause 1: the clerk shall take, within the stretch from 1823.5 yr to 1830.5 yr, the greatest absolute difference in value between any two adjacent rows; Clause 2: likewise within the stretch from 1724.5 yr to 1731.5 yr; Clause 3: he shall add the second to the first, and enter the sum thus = 0.39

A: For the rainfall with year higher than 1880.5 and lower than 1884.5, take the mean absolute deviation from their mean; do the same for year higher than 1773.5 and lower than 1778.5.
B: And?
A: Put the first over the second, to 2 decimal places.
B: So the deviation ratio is 0.65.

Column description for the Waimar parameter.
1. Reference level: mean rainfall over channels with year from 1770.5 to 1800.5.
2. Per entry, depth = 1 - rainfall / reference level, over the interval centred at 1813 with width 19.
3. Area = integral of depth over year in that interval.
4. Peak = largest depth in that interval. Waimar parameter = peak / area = 1.11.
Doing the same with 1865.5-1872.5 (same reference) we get 0.12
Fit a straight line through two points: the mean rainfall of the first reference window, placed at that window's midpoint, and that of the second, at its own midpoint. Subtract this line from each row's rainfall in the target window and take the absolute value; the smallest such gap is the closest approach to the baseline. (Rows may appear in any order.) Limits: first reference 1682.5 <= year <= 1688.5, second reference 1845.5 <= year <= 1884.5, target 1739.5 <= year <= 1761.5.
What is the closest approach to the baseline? 0.20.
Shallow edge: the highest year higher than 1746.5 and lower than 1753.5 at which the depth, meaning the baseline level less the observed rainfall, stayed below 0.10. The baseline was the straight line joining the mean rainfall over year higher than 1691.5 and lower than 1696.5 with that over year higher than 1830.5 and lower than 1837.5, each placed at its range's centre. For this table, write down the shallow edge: 1753 yr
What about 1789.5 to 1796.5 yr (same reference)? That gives 1794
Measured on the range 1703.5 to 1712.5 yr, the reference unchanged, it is 1712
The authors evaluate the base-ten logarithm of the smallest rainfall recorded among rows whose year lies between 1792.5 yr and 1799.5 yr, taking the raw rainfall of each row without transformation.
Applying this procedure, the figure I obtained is 0.49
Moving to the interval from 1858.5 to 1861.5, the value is 0.53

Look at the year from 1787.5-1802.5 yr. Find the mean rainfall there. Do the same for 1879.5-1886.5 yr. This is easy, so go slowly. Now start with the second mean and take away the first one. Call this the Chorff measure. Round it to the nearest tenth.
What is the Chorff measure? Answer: 0.4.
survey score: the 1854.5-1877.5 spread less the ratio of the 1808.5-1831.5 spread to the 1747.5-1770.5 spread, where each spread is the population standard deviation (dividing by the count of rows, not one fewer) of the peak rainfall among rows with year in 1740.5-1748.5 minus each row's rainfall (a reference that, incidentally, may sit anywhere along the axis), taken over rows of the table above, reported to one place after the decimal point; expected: -1.1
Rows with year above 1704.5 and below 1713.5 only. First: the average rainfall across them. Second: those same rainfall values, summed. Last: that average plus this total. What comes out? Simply 35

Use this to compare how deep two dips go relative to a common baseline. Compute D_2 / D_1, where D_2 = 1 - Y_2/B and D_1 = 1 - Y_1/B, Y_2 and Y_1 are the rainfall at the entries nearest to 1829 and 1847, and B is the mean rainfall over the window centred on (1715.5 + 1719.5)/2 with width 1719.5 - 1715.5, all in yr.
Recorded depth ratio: 0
